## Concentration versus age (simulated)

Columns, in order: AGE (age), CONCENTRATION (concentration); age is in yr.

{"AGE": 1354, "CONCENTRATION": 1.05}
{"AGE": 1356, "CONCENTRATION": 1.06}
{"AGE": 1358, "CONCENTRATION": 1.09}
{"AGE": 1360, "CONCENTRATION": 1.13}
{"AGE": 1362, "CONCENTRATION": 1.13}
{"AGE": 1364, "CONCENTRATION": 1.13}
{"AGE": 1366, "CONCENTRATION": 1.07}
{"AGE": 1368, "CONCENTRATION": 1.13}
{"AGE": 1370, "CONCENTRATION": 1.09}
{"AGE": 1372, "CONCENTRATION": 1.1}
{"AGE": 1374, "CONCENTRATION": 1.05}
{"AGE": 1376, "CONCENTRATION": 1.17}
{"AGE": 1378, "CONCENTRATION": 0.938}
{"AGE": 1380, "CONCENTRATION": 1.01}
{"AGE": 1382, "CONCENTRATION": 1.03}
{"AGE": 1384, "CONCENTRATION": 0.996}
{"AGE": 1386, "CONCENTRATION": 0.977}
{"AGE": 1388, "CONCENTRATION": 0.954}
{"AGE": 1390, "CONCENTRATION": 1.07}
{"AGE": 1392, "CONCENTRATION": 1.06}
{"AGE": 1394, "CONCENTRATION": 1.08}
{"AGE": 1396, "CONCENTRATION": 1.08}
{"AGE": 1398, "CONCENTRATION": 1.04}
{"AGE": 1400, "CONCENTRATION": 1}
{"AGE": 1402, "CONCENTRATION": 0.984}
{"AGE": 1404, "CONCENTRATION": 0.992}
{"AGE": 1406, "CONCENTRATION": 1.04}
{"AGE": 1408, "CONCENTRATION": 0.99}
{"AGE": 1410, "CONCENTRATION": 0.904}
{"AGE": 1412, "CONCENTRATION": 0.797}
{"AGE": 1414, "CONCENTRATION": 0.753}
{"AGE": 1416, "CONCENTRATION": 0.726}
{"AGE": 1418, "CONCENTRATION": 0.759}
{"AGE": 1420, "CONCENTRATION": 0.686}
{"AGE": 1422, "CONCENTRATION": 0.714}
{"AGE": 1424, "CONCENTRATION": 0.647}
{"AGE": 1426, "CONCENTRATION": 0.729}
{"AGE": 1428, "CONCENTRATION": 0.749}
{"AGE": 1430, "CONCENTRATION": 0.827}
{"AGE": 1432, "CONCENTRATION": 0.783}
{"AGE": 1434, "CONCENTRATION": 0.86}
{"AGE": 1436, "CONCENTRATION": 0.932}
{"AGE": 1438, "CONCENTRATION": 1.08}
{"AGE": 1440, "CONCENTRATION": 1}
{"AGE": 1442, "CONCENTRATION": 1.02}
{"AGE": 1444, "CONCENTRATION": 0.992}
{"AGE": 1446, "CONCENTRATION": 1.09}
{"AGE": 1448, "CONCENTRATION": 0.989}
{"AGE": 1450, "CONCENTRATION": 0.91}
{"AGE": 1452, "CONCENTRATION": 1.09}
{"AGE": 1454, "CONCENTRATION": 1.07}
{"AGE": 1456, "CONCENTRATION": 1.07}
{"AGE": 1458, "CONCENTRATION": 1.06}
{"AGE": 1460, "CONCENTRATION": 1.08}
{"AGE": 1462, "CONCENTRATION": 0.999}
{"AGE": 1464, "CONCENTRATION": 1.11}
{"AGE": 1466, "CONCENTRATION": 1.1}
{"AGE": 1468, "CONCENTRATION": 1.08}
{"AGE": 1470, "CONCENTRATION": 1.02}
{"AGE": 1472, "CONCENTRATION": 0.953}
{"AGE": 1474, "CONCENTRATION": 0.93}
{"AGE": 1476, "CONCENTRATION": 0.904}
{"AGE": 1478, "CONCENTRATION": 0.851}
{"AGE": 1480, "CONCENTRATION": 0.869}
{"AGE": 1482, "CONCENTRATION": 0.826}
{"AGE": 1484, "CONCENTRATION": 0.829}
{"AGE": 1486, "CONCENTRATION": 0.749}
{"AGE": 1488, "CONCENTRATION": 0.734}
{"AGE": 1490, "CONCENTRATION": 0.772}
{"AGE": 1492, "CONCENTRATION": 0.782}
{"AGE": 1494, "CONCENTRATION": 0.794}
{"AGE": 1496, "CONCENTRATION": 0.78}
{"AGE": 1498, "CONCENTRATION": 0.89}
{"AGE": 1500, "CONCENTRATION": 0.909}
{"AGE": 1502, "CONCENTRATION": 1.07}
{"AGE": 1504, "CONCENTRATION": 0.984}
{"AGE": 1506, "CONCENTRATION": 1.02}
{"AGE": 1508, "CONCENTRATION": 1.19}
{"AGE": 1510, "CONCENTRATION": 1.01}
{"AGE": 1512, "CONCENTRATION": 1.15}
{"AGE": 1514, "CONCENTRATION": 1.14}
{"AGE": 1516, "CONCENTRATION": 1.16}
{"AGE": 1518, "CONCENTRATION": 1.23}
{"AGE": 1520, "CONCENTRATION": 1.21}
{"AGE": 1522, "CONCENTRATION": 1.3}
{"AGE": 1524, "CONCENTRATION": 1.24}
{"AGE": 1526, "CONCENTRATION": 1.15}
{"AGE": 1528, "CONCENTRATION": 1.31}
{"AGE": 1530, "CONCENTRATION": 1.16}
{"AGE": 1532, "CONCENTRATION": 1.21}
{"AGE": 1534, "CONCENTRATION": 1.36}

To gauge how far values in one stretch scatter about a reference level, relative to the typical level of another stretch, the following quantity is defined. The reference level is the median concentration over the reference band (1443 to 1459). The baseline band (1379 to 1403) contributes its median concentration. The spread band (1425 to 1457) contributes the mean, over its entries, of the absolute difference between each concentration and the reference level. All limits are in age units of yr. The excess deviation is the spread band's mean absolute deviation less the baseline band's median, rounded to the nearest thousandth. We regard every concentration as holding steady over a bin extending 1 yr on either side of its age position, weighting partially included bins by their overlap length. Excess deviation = -0.895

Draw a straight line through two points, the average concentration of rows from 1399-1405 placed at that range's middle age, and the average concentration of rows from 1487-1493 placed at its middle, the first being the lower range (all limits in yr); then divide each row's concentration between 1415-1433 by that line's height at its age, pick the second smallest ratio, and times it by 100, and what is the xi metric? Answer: 73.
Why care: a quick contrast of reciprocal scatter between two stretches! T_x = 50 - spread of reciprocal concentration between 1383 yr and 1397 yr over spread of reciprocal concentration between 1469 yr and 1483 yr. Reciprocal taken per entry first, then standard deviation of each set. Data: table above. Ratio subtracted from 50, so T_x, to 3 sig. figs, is 49.3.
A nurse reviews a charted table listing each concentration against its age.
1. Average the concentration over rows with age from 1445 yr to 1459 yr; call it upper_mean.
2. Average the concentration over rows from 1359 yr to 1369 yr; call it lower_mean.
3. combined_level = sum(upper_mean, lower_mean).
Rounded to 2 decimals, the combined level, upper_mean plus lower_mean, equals 2.16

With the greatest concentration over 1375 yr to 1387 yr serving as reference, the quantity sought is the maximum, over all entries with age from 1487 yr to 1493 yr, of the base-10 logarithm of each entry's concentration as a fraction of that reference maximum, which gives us -0.175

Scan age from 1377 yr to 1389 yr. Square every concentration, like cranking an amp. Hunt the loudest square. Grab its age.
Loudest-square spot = 1382 yr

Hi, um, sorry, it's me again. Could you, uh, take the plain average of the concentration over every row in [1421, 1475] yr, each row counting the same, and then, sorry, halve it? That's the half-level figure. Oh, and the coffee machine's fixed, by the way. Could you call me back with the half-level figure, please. 0.48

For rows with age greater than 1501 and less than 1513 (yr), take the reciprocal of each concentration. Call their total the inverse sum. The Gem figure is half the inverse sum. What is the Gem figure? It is 2.8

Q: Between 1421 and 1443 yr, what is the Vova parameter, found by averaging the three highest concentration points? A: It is 1.03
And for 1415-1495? 1.10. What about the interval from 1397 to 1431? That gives 1.03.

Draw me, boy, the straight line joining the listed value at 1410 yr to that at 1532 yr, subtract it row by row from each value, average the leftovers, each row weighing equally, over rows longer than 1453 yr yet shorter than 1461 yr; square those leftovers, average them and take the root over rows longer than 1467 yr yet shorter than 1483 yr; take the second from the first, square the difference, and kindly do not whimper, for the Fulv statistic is 0.014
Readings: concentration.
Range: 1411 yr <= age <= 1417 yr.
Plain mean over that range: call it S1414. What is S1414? 0.76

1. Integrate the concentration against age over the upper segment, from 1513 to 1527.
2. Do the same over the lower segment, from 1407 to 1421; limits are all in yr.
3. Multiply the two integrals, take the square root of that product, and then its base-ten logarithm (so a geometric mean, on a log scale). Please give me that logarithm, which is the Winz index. 1.14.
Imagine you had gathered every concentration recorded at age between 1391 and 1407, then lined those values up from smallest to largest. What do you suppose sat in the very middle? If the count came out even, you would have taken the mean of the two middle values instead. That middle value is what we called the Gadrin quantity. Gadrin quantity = 1.04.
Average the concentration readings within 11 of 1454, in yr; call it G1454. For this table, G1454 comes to 1.04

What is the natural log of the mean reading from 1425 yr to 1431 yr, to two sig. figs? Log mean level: -0.26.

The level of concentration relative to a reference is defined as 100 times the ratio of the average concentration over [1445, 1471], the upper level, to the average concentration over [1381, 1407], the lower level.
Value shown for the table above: 103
